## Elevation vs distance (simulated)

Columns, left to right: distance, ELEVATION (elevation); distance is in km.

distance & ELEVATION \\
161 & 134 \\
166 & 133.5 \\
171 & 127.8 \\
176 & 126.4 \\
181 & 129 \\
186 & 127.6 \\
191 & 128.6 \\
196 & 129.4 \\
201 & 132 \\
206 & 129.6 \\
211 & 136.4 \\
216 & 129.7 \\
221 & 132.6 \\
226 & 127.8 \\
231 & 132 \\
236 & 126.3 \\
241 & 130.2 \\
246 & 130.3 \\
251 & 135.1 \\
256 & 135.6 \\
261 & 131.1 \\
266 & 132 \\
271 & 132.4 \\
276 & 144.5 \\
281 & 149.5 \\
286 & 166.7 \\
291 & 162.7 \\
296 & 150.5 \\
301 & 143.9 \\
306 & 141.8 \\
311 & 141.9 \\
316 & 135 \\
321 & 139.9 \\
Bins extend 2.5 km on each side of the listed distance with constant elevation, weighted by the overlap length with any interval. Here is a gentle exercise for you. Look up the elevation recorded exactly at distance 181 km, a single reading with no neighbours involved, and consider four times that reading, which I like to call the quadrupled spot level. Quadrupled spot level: 516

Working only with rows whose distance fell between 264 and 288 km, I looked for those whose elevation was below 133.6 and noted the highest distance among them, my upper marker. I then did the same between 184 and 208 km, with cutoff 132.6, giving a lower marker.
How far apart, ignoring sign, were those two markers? 65 km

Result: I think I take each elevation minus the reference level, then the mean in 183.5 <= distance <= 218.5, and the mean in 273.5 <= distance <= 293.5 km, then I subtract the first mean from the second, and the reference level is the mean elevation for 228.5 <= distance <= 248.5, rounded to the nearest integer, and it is 25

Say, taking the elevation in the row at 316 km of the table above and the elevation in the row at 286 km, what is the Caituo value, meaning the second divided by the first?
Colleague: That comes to 1.23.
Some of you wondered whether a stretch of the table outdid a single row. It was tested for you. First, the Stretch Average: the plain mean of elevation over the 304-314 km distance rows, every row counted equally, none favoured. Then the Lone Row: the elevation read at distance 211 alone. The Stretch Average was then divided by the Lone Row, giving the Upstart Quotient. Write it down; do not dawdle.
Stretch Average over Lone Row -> 1.04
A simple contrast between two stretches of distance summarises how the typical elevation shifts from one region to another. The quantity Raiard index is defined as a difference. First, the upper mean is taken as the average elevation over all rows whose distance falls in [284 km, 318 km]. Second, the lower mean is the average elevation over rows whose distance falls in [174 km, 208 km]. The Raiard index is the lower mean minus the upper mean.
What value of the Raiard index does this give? -20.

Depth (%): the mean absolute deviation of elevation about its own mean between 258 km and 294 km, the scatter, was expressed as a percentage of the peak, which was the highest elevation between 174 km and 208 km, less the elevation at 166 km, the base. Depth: -804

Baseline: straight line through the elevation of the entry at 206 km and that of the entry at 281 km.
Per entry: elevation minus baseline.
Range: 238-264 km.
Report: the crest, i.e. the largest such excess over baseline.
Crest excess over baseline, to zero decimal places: -6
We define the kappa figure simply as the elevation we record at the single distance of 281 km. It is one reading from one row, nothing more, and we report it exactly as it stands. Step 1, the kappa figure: 149.5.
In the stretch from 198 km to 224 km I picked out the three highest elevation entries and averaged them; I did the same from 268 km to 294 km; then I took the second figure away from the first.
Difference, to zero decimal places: -26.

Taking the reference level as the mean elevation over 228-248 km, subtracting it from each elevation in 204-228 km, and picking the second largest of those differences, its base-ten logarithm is 0.5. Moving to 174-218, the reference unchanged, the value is 0.4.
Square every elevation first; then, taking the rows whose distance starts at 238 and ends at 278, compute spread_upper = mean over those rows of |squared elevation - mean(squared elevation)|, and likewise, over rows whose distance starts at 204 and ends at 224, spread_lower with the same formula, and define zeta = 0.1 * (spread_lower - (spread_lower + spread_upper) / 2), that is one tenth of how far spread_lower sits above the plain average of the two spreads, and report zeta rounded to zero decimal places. -14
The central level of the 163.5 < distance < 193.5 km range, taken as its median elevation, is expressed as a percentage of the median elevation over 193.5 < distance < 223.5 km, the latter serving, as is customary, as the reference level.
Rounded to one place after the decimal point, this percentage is 98.0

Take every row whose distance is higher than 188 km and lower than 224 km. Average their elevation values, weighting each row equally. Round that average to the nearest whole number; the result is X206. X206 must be 131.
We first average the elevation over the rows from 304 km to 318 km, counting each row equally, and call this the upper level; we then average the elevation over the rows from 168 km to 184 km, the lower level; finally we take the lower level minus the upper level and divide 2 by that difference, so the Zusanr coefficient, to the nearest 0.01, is -0.17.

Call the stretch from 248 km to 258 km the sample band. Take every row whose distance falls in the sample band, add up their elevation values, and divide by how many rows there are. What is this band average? 135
